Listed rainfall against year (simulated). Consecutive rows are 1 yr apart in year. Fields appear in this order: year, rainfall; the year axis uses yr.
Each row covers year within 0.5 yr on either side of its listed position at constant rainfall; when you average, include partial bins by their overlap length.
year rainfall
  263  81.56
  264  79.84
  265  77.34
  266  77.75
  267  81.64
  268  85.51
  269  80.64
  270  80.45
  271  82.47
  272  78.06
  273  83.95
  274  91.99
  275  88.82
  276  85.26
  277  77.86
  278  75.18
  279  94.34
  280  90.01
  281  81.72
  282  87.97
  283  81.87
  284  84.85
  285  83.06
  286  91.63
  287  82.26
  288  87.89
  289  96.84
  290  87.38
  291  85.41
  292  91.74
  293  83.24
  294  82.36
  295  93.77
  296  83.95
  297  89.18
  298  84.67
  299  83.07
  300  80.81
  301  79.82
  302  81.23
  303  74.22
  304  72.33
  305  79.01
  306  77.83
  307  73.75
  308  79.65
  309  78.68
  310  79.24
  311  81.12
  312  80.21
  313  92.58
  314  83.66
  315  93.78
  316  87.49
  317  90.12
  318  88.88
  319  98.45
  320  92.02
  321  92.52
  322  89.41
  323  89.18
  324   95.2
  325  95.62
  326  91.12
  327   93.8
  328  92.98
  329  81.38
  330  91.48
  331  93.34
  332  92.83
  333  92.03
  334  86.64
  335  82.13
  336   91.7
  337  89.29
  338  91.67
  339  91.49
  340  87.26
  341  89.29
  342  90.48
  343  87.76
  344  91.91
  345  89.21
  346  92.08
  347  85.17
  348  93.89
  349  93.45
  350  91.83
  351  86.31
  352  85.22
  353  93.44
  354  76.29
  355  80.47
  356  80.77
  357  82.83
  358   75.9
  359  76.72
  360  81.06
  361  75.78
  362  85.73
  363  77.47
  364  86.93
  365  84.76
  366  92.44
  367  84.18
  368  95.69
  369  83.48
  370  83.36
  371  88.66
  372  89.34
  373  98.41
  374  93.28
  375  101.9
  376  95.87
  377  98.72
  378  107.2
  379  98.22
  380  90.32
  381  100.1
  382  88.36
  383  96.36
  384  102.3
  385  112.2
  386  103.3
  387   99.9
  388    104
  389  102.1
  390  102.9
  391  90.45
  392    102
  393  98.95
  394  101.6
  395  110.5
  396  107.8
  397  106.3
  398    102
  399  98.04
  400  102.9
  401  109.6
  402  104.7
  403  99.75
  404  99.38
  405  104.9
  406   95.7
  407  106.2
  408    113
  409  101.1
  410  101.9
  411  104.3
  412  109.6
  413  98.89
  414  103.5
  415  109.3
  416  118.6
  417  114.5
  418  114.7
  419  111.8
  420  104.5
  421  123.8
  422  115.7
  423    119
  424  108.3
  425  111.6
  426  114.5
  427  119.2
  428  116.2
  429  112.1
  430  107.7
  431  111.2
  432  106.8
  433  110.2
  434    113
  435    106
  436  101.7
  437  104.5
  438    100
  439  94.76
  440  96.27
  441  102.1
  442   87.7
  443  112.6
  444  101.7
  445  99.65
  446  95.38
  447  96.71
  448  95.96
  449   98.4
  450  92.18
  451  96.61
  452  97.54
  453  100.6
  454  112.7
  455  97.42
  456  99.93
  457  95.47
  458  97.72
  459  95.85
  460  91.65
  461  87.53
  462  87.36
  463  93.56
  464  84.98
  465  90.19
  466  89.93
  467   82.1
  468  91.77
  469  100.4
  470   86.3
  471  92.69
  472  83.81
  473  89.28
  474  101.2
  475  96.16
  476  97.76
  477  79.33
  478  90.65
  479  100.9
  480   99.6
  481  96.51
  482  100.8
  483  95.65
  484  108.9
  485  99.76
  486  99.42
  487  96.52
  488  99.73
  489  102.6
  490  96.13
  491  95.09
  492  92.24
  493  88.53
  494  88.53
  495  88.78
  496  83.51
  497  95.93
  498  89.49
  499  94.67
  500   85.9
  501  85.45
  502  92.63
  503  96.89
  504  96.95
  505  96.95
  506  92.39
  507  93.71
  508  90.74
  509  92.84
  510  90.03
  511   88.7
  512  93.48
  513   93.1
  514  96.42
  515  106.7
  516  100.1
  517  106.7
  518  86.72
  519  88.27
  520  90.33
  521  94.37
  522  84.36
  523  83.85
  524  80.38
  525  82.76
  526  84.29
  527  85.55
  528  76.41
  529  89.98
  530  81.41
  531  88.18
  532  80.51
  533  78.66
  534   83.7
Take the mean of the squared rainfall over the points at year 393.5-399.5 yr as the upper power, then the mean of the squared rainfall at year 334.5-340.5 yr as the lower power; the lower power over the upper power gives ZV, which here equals 0.73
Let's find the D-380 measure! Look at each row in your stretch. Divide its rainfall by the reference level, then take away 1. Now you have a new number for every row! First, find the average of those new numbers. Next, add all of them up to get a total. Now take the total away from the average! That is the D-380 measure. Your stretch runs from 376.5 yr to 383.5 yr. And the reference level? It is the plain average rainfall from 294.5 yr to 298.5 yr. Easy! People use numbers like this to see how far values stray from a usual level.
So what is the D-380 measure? -0.6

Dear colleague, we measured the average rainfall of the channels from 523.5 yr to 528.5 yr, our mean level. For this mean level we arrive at 82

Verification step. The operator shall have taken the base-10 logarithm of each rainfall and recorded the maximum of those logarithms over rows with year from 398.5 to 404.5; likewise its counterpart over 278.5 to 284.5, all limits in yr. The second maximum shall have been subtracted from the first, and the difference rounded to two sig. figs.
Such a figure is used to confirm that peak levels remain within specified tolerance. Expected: 0.065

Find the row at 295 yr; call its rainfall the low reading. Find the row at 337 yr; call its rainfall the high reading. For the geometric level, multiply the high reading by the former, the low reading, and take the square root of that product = 92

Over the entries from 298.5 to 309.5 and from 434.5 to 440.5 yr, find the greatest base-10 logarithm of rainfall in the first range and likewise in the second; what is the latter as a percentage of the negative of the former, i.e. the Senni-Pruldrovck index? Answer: -106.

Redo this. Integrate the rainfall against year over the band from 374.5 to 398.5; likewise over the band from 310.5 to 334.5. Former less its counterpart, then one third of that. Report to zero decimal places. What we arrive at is 86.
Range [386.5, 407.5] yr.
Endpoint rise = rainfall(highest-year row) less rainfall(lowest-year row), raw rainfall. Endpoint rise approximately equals 6.3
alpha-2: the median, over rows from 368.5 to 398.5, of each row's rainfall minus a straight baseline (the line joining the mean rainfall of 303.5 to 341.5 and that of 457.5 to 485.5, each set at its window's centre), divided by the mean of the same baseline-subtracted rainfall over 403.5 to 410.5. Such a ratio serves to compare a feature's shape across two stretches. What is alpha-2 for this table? 0.8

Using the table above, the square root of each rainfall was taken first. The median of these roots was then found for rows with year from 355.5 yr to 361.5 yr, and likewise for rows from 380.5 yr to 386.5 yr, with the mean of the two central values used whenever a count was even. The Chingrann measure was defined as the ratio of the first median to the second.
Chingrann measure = 0.88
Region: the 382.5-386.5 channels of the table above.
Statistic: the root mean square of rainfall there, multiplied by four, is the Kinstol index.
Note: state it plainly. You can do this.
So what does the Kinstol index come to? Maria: 415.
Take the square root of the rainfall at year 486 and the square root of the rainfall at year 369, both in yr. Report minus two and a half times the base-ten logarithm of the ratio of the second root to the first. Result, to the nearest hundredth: 0.09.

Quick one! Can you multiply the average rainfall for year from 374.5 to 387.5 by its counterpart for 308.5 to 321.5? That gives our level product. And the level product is 8724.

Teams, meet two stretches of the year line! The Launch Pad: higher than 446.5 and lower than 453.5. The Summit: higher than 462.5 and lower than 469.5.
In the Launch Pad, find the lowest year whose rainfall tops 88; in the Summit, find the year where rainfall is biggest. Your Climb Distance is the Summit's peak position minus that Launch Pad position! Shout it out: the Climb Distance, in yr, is 22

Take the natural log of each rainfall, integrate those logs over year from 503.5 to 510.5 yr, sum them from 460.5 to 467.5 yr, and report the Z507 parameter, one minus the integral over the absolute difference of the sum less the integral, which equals -74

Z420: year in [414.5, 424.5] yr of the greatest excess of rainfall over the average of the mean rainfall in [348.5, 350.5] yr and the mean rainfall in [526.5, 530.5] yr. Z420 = 421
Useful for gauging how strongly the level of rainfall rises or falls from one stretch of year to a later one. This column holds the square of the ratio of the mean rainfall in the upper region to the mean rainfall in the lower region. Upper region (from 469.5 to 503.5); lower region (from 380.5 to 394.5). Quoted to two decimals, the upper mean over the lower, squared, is 0.88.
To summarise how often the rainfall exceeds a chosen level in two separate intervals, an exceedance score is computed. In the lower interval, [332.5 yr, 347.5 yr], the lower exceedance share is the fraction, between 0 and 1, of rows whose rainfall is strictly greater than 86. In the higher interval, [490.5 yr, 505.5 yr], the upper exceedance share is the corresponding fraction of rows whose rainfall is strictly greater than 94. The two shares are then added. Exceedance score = 1.3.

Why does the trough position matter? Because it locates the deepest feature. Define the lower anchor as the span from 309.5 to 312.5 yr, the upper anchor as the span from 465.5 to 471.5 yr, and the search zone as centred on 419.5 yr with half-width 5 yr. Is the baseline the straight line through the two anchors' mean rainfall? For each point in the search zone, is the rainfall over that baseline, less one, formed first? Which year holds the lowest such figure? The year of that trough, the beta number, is 420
